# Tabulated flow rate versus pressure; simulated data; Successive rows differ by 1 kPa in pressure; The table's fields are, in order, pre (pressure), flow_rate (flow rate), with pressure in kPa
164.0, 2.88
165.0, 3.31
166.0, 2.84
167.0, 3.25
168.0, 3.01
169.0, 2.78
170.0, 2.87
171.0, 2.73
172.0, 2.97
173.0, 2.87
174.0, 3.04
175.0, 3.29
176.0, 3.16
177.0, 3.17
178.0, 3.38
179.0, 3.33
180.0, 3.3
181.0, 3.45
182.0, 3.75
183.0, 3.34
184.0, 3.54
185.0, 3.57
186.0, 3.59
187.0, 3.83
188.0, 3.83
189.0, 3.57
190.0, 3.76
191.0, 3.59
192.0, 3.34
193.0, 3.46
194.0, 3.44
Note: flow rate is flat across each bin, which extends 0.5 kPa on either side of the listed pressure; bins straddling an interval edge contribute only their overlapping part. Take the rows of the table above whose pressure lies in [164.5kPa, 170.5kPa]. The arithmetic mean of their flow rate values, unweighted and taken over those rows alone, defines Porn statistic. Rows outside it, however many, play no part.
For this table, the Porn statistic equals 3.0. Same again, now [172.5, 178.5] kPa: 3.2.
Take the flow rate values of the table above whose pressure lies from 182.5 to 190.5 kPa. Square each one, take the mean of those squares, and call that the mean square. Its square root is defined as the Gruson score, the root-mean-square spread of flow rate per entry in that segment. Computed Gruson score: 3.6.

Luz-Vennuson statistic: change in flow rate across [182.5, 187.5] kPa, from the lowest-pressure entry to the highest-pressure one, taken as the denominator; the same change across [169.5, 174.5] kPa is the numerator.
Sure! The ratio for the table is 0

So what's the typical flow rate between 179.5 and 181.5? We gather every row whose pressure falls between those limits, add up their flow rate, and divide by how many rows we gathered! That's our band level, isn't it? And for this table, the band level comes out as 3.4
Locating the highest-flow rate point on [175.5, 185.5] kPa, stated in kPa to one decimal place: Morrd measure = 182.0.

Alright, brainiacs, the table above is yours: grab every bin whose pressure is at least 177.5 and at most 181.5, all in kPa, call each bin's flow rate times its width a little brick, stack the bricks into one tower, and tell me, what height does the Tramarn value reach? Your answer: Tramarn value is 13.5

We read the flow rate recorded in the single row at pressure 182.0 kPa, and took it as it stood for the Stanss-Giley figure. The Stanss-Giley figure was 3.75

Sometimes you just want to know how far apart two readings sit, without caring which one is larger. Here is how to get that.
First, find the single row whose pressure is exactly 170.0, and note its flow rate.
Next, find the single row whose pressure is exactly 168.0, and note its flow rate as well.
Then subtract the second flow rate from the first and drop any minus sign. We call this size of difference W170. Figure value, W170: 0.14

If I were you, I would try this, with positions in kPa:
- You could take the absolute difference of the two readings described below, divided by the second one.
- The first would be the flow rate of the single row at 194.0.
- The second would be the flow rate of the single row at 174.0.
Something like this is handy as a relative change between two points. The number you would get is 0.13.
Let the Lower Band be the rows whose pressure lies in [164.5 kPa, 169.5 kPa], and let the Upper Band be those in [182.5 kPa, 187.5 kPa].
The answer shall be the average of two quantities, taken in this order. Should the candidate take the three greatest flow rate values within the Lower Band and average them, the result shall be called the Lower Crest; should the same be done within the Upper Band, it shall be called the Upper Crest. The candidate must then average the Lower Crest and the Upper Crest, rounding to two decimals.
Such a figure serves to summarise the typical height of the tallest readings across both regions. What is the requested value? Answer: 3.43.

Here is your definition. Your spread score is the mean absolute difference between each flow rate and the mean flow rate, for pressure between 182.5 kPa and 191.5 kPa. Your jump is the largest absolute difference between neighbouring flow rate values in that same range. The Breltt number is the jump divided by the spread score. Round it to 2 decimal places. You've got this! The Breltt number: 2.14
